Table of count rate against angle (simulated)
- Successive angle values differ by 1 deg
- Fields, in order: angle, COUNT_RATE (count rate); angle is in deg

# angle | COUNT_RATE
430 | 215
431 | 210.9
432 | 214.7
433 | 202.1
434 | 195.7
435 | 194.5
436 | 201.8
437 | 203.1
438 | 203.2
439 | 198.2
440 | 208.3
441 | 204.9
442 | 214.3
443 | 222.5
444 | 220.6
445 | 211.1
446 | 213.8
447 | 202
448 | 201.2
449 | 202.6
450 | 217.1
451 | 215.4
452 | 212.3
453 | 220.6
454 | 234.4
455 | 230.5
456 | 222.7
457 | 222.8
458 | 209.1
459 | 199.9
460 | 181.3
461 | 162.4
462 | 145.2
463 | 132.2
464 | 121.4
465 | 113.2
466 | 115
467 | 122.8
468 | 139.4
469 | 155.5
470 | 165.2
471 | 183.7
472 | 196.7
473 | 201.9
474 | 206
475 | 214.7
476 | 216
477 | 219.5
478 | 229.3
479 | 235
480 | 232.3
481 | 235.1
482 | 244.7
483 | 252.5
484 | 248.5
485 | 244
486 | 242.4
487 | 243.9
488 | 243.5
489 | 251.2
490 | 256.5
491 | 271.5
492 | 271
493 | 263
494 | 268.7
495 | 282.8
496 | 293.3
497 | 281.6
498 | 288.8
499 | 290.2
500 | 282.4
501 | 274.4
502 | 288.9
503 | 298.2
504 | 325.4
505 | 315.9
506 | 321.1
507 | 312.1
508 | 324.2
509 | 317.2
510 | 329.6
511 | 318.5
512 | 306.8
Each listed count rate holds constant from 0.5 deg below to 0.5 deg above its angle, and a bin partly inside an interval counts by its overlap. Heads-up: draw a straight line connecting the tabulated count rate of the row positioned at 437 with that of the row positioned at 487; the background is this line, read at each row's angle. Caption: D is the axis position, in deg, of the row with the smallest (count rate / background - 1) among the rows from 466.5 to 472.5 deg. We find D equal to 467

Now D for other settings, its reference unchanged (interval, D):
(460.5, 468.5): 465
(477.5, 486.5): 478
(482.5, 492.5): 488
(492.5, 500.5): 493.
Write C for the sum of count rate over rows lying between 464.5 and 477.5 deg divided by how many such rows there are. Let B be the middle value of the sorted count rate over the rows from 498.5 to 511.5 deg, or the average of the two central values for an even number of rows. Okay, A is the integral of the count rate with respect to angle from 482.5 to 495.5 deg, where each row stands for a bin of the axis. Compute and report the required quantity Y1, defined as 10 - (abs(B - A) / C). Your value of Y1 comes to -7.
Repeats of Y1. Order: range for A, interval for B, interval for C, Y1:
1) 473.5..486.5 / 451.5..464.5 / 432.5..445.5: -4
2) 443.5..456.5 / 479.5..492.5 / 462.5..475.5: -6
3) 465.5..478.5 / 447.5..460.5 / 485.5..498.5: 2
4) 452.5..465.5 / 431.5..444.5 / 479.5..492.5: 1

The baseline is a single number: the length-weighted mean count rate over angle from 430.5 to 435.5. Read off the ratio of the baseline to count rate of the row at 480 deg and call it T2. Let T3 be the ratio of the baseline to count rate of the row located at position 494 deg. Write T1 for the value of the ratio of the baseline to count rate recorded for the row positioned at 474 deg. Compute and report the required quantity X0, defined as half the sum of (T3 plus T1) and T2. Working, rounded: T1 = 0.99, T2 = 0.88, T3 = 0.76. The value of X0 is 1.31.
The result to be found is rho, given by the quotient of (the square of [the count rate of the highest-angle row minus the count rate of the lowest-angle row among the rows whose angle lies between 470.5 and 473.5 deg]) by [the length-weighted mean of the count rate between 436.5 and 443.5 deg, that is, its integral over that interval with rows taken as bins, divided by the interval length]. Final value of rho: 1.6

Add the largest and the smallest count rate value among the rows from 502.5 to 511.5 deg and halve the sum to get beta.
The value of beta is 314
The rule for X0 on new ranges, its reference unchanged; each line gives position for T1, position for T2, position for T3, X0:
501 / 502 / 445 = 1.21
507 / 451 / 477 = 1.26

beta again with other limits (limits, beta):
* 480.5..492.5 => 253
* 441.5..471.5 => 174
